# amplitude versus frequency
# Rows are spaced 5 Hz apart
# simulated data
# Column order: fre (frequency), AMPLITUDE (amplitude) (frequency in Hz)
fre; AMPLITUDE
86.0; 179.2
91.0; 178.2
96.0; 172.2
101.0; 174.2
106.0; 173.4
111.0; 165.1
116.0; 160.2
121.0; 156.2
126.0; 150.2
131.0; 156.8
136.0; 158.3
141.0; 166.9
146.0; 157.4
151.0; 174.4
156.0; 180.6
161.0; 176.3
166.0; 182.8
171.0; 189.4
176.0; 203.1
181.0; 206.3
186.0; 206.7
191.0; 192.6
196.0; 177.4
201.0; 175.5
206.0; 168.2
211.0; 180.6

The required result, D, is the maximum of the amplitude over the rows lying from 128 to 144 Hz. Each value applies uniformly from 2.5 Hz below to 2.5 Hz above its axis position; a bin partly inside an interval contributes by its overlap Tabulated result 166.9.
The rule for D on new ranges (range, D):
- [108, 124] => 165.1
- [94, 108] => 174.2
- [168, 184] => 206.3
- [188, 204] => 192.6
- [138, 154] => 174.4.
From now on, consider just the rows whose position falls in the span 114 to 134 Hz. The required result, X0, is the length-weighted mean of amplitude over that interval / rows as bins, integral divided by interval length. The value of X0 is 156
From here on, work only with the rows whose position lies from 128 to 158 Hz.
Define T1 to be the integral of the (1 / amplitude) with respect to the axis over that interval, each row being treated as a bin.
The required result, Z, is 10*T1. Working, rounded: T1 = 0.182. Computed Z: 1.8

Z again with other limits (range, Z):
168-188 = 1.0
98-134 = 2.2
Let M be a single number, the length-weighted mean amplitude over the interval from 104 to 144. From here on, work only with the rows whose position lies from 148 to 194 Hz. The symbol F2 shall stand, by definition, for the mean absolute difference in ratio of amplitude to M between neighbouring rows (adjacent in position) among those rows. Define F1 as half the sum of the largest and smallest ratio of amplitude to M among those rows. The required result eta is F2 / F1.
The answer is 0.036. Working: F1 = 1.19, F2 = 0.043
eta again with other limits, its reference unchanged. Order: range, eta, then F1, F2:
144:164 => 0.054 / 1.05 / 0.057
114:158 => 0.045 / 1.03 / 0.046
